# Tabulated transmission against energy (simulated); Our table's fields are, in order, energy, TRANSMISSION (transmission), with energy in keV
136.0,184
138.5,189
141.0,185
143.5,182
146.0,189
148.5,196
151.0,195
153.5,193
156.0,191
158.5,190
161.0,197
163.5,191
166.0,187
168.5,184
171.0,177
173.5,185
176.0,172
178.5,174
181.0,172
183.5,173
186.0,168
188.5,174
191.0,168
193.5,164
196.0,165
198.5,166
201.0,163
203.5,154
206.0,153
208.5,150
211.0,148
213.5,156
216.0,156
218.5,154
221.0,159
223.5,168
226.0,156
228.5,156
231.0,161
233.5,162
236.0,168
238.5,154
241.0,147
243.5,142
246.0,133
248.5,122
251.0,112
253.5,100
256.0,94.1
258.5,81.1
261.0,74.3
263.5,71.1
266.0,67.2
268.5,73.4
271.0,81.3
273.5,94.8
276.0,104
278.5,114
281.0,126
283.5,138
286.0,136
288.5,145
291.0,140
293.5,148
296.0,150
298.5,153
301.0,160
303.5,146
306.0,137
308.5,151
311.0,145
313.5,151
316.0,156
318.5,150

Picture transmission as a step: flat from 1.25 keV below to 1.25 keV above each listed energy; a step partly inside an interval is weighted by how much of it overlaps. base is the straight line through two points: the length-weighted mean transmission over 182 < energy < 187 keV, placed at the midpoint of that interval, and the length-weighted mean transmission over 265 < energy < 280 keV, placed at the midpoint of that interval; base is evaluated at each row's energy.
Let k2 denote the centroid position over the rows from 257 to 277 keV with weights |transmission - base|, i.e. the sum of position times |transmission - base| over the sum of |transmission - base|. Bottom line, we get 265.7 keV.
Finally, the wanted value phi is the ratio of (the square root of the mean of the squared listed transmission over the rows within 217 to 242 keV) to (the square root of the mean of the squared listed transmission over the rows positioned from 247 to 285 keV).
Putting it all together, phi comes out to 1.60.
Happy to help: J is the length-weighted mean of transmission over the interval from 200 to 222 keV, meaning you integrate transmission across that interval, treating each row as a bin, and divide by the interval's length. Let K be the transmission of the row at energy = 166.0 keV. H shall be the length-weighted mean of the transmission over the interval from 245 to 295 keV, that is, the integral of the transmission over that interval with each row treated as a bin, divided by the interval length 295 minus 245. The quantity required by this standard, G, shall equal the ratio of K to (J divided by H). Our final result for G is 130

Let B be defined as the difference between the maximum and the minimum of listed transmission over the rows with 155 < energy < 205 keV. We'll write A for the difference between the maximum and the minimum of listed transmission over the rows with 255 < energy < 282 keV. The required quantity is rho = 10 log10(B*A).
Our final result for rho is 34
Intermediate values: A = 59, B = 43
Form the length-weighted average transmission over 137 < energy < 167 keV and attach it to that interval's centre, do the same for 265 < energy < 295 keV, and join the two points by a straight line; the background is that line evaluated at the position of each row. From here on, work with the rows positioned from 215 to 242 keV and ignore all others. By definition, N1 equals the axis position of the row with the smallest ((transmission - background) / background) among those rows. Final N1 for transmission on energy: 218.5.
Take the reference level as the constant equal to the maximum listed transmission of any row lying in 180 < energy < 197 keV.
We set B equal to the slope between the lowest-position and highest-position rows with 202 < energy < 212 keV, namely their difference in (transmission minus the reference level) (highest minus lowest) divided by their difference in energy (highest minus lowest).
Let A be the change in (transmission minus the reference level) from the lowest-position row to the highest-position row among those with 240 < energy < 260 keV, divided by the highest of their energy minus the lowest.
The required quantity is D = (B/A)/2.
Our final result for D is 0.11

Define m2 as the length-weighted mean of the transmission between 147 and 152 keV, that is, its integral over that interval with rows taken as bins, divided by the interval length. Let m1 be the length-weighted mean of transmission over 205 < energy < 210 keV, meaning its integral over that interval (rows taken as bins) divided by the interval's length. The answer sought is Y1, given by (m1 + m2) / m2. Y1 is 1.77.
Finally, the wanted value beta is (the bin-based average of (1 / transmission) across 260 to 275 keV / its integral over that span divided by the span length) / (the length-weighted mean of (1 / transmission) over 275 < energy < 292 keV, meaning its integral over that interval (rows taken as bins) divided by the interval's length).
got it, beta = 1.67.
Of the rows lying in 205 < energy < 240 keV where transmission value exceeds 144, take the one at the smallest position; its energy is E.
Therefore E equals 206.0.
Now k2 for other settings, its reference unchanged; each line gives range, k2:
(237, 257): 244.2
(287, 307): 297.7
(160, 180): 170.9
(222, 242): 232.6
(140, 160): 146.2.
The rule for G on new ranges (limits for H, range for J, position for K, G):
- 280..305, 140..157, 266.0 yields 51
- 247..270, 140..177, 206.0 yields 72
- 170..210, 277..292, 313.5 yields 190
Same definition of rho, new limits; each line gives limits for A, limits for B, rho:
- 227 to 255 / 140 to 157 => 30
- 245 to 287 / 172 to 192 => 31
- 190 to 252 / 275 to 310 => 35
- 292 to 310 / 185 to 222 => 28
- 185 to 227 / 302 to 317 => 27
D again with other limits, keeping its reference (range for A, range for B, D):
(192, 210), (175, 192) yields 0.14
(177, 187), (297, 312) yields 0.40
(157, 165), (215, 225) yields 4.00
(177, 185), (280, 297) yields -4.00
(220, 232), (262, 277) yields 6.58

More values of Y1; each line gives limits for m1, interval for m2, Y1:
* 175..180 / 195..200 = 2.05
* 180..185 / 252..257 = 2.76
